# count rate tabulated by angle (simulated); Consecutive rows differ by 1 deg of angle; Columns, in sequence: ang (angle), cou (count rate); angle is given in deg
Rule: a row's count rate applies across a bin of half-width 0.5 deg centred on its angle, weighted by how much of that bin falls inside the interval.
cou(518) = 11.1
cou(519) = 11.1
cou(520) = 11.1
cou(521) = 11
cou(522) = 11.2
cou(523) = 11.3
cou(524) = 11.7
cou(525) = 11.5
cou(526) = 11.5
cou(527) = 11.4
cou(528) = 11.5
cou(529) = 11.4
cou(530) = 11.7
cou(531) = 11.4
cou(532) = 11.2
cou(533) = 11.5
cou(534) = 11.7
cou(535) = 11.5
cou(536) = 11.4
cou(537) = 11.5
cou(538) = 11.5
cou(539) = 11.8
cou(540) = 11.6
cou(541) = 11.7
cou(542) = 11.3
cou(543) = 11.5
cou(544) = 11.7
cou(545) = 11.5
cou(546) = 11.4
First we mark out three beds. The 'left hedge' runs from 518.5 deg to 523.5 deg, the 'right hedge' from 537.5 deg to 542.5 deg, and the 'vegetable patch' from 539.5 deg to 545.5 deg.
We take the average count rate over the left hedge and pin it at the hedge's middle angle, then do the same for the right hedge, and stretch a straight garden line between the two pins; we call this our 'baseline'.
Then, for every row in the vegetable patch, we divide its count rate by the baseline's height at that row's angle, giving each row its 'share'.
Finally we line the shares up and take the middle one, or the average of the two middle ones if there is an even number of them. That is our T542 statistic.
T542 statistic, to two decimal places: 0.99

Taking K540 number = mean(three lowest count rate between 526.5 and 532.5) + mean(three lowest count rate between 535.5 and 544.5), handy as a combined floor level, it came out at 22.7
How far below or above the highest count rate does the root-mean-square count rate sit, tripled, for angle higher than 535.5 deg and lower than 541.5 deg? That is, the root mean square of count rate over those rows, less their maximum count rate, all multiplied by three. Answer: -0.65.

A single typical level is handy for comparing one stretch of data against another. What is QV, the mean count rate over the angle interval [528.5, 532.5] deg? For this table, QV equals 11.4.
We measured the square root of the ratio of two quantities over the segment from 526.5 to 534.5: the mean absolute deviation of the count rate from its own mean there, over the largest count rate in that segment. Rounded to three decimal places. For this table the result 0.103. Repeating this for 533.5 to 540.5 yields 0.097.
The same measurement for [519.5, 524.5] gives 0.128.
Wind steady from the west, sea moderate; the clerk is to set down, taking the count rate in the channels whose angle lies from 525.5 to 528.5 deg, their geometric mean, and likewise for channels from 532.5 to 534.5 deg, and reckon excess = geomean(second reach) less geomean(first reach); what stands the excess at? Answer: 0.13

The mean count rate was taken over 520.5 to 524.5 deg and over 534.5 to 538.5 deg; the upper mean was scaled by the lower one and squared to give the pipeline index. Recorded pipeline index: 1.03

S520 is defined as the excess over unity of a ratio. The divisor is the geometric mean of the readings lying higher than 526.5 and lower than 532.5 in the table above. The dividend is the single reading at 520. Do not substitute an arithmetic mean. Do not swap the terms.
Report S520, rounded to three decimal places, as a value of -0.029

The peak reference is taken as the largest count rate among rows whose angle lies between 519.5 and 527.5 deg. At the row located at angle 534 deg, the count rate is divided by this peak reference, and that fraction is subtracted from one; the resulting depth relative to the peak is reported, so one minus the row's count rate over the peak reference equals 0.00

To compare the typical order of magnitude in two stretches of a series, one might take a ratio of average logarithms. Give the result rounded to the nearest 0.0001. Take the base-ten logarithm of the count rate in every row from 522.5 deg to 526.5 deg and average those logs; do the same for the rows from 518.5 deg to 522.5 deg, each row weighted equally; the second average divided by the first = 0.9855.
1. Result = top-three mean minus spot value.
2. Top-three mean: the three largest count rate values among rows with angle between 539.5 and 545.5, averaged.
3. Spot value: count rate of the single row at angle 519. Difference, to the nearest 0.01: 0.57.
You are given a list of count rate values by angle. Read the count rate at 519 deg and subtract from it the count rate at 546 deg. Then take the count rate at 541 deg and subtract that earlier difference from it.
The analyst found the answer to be 12.0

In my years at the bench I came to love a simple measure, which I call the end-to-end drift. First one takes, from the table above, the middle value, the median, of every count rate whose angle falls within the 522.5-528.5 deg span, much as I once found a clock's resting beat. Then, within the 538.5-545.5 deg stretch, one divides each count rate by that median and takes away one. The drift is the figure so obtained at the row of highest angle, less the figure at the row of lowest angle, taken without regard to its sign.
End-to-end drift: 0.026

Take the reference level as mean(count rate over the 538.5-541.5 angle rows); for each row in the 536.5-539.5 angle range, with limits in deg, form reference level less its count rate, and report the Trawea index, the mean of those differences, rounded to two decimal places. 0.10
